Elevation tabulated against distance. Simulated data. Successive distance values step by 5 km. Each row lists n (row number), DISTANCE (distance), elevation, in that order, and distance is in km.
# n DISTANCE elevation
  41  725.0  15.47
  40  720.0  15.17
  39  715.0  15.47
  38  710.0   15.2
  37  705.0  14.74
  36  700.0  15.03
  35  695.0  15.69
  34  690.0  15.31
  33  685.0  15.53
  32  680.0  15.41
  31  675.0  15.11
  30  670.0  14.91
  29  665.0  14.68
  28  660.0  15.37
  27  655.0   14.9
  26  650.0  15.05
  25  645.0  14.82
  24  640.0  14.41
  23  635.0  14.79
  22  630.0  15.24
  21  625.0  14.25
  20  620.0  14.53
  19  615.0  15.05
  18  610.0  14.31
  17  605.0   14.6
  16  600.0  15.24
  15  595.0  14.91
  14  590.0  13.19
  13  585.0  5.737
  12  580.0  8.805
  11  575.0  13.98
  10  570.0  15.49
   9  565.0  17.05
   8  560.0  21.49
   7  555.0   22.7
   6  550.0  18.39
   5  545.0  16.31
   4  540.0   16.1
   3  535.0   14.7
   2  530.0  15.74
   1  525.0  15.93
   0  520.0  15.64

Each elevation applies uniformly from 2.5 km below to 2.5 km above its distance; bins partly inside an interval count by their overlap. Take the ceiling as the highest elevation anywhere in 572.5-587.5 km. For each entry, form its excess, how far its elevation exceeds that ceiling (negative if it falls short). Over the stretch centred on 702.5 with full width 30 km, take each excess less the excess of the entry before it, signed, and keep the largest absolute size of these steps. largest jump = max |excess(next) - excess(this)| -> 1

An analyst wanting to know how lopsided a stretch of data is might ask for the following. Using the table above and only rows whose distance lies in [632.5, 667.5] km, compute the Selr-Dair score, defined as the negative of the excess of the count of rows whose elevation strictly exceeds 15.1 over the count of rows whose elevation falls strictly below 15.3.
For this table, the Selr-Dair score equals 5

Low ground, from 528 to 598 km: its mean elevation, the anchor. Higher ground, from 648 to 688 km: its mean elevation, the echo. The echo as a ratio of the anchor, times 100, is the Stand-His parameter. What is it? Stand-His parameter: 99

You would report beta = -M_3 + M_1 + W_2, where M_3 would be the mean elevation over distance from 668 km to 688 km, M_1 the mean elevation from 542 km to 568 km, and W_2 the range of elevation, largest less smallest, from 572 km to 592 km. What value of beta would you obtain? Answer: 12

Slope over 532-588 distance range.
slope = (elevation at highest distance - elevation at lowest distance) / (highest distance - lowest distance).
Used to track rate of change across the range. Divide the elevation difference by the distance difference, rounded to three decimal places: -0.179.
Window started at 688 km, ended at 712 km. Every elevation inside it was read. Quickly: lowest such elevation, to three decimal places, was 14.740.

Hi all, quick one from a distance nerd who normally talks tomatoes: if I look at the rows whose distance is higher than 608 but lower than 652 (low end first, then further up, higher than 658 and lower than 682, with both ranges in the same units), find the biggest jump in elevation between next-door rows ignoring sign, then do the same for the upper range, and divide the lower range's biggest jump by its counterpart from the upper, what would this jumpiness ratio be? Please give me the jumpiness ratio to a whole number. 1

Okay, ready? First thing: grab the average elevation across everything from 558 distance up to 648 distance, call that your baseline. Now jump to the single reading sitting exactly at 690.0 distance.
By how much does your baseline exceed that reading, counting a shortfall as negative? -1.0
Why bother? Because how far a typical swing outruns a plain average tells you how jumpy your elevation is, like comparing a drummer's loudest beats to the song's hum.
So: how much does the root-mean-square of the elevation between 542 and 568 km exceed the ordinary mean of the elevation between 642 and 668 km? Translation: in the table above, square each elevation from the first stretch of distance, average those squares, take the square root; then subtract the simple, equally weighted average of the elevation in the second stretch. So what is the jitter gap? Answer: 4.4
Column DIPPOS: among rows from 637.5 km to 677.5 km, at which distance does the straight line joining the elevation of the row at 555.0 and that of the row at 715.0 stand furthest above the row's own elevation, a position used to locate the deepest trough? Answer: 640.0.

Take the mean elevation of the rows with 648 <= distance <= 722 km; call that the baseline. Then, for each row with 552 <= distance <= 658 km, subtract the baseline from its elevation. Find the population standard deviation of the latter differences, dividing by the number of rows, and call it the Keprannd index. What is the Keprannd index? 3.3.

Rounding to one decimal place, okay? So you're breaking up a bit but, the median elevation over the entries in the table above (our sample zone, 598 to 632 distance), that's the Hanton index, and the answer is 14.6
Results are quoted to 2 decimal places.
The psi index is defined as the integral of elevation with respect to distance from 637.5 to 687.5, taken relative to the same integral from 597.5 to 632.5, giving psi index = 1.46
